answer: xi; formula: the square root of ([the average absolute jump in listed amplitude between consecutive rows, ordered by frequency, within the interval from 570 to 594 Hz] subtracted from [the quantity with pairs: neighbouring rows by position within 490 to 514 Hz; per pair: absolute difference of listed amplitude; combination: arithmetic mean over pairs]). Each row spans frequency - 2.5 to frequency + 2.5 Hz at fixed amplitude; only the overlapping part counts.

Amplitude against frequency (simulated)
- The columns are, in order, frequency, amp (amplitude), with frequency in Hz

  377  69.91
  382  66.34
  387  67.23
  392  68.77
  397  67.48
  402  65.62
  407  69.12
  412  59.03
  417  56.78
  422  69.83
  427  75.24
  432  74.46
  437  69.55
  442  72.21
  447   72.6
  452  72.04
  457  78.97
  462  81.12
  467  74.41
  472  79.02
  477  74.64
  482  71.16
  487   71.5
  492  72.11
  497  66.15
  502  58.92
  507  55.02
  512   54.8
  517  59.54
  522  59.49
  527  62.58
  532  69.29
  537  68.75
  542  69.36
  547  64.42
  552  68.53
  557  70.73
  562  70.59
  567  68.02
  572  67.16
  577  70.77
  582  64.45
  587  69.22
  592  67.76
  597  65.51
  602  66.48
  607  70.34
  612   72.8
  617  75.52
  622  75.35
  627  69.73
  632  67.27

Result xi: 0.54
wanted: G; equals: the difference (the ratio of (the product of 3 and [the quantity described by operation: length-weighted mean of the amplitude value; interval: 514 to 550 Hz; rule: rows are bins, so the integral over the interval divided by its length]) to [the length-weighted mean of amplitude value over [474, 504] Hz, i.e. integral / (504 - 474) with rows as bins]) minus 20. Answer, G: -17.2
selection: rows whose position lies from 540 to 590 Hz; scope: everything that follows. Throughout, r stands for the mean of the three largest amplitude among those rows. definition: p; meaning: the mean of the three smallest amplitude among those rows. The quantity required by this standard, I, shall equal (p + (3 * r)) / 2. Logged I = 139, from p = 65.3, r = 70.7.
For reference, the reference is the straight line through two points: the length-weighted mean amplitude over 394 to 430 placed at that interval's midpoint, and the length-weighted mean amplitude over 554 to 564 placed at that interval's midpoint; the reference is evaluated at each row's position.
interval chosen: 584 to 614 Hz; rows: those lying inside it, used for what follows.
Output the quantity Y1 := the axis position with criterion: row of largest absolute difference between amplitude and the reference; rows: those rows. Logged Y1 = 597 Hz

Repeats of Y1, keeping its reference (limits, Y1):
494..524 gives 512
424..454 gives 427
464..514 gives 512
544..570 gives 547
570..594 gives 582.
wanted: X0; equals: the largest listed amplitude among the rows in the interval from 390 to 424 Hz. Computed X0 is 69.83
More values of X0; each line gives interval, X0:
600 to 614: 72.8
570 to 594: 70.77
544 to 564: 70.73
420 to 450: 75.24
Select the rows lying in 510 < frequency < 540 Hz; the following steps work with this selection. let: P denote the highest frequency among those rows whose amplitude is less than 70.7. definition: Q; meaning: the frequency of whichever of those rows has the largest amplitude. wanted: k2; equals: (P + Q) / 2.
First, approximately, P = 537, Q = 532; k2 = 534.5 Hz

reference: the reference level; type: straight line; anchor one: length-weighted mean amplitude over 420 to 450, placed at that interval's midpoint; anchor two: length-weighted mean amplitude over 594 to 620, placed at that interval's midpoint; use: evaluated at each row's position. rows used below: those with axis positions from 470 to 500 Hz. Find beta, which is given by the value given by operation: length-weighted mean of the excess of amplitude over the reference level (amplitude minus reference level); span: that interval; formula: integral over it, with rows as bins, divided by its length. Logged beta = 0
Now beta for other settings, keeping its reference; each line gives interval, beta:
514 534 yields -9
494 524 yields -12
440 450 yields 0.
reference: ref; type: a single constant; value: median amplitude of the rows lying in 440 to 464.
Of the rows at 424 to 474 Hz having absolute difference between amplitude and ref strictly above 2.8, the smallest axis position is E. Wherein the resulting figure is 437 Hz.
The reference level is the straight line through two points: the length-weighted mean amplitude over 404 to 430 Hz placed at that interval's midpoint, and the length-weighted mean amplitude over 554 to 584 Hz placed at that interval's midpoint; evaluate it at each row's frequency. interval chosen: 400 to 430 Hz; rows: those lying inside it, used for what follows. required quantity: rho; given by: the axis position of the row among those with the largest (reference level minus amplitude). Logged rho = 417 Hz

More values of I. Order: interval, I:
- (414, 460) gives 147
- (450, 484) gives 156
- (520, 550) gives 135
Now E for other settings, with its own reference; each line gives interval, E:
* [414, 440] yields 417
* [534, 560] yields 537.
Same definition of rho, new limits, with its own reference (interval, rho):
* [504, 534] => 512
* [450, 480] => 452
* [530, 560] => 547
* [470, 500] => 497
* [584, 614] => 597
